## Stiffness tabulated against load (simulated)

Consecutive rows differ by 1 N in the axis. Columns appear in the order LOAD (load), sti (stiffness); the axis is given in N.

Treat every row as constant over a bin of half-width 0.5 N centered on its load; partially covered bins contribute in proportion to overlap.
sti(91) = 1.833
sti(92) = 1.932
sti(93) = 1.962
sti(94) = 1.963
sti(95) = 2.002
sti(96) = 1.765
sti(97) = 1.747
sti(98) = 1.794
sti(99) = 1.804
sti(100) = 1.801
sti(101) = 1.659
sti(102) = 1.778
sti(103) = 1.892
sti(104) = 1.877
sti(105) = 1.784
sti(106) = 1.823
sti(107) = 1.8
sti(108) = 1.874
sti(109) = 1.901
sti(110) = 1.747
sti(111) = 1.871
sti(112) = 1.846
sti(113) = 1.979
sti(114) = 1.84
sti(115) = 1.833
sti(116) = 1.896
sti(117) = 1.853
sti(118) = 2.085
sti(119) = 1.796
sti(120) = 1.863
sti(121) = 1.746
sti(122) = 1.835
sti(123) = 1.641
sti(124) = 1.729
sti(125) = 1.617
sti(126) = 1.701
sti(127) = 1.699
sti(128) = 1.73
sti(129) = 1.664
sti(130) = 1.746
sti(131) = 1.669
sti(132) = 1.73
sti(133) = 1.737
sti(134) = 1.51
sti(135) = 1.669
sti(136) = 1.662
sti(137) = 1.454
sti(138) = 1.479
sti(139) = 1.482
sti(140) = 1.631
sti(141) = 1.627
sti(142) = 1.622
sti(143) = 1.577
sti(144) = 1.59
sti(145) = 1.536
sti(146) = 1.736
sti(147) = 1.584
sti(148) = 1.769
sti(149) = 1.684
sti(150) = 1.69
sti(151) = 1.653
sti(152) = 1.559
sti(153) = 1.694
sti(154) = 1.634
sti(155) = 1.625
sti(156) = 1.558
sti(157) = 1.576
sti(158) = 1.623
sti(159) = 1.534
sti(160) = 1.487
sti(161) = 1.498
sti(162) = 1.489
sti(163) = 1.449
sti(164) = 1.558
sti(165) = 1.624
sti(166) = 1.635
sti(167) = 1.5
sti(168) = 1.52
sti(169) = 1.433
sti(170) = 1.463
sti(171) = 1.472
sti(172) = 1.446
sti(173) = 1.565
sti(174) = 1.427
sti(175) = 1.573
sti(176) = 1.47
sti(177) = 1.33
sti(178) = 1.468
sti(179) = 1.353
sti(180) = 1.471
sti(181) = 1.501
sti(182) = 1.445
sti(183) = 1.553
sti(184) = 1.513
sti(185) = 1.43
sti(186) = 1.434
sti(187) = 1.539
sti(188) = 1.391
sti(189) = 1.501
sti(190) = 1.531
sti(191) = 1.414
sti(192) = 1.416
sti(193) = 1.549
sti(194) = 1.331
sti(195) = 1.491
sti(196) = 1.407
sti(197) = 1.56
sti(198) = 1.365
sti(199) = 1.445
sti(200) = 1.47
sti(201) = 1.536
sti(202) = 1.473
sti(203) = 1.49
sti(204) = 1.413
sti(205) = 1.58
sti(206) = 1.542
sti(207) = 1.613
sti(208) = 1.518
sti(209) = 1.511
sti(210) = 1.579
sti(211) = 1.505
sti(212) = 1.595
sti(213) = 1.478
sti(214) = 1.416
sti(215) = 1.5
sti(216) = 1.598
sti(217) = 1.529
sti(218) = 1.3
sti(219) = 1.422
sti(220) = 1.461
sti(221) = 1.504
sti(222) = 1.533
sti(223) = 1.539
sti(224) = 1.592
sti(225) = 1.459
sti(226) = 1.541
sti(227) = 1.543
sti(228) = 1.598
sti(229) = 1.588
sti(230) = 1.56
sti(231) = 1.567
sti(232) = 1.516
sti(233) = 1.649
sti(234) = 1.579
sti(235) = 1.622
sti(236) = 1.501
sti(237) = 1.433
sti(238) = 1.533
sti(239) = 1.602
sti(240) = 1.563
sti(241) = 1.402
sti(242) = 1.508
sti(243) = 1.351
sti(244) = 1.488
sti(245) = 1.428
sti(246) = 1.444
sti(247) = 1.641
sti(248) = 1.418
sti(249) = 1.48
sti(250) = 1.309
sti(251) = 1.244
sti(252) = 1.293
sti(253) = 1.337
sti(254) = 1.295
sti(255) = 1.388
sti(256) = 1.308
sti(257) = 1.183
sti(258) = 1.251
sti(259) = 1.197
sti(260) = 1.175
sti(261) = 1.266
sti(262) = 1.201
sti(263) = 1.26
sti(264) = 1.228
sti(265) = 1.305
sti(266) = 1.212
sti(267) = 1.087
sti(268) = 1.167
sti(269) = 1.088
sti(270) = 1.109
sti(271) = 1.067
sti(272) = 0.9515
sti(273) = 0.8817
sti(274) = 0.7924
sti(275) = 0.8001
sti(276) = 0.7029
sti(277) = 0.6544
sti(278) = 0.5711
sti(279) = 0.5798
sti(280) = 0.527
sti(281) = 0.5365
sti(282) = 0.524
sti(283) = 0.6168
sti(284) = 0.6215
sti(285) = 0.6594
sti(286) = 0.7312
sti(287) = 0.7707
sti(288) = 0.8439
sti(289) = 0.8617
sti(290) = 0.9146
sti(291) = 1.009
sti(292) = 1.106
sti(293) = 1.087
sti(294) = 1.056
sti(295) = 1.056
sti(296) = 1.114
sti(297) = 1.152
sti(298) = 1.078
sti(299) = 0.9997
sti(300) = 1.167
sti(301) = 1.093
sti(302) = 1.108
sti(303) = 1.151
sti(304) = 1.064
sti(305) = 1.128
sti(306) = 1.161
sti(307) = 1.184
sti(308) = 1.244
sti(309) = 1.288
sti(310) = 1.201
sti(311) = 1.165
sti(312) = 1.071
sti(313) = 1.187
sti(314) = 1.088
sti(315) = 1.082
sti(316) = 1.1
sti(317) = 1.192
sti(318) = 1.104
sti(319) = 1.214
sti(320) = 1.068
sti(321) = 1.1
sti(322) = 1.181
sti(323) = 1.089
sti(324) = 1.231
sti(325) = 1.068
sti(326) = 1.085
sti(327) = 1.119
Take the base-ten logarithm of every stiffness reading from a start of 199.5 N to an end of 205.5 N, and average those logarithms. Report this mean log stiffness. 0.17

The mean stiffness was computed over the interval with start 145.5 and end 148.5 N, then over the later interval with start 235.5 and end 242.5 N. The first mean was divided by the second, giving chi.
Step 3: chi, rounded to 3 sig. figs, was 1.13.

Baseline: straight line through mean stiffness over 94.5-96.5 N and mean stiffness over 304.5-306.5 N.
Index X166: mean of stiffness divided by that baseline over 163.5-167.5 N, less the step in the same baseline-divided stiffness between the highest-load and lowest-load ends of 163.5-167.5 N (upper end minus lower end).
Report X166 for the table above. 0.99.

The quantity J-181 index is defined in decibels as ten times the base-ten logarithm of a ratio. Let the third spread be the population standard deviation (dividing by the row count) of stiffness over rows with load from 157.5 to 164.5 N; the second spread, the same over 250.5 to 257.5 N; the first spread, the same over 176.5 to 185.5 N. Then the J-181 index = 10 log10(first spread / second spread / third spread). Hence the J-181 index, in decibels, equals 13.3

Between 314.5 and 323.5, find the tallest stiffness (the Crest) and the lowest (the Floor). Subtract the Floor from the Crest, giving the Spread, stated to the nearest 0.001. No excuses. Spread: 0.146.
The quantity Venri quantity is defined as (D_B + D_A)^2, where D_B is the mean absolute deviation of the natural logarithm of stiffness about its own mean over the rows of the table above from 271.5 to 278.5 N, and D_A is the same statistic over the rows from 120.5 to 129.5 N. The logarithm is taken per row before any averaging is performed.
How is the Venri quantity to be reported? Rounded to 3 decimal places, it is 0.028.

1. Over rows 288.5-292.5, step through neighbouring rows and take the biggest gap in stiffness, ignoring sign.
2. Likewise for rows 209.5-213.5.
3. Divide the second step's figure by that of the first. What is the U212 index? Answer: 1.2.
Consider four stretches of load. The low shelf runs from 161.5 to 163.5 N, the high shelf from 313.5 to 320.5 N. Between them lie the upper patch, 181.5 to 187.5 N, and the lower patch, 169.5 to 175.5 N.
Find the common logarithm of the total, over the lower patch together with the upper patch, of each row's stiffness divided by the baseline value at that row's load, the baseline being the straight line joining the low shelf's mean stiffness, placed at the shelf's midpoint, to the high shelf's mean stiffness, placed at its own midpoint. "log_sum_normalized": 1.10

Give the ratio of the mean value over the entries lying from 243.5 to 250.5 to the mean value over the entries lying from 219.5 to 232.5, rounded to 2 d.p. 0.95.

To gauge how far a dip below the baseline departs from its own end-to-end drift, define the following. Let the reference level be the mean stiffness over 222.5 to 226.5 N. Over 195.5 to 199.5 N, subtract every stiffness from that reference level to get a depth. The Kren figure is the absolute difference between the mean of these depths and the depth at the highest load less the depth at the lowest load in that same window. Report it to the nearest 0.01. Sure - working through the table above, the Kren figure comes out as 0.13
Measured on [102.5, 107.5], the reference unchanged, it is 0.39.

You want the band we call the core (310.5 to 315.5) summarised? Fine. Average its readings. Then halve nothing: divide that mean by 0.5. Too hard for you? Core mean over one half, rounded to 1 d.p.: 2.2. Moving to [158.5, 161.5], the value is 3.0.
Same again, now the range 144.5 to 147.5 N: 3.2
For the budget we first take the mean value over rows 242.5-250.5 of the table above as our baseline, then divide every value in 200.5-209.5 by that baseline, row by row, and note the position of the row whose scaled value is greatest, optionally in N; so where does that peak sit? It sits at 207 N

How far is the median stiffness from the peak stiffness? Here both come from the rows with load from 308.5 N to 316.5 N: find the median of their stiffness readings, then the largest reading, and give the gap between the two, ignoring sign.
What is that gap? 0.16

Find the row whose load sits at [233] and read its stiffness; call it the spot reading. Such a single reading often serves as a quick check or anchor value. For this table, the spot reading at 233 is 1.649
